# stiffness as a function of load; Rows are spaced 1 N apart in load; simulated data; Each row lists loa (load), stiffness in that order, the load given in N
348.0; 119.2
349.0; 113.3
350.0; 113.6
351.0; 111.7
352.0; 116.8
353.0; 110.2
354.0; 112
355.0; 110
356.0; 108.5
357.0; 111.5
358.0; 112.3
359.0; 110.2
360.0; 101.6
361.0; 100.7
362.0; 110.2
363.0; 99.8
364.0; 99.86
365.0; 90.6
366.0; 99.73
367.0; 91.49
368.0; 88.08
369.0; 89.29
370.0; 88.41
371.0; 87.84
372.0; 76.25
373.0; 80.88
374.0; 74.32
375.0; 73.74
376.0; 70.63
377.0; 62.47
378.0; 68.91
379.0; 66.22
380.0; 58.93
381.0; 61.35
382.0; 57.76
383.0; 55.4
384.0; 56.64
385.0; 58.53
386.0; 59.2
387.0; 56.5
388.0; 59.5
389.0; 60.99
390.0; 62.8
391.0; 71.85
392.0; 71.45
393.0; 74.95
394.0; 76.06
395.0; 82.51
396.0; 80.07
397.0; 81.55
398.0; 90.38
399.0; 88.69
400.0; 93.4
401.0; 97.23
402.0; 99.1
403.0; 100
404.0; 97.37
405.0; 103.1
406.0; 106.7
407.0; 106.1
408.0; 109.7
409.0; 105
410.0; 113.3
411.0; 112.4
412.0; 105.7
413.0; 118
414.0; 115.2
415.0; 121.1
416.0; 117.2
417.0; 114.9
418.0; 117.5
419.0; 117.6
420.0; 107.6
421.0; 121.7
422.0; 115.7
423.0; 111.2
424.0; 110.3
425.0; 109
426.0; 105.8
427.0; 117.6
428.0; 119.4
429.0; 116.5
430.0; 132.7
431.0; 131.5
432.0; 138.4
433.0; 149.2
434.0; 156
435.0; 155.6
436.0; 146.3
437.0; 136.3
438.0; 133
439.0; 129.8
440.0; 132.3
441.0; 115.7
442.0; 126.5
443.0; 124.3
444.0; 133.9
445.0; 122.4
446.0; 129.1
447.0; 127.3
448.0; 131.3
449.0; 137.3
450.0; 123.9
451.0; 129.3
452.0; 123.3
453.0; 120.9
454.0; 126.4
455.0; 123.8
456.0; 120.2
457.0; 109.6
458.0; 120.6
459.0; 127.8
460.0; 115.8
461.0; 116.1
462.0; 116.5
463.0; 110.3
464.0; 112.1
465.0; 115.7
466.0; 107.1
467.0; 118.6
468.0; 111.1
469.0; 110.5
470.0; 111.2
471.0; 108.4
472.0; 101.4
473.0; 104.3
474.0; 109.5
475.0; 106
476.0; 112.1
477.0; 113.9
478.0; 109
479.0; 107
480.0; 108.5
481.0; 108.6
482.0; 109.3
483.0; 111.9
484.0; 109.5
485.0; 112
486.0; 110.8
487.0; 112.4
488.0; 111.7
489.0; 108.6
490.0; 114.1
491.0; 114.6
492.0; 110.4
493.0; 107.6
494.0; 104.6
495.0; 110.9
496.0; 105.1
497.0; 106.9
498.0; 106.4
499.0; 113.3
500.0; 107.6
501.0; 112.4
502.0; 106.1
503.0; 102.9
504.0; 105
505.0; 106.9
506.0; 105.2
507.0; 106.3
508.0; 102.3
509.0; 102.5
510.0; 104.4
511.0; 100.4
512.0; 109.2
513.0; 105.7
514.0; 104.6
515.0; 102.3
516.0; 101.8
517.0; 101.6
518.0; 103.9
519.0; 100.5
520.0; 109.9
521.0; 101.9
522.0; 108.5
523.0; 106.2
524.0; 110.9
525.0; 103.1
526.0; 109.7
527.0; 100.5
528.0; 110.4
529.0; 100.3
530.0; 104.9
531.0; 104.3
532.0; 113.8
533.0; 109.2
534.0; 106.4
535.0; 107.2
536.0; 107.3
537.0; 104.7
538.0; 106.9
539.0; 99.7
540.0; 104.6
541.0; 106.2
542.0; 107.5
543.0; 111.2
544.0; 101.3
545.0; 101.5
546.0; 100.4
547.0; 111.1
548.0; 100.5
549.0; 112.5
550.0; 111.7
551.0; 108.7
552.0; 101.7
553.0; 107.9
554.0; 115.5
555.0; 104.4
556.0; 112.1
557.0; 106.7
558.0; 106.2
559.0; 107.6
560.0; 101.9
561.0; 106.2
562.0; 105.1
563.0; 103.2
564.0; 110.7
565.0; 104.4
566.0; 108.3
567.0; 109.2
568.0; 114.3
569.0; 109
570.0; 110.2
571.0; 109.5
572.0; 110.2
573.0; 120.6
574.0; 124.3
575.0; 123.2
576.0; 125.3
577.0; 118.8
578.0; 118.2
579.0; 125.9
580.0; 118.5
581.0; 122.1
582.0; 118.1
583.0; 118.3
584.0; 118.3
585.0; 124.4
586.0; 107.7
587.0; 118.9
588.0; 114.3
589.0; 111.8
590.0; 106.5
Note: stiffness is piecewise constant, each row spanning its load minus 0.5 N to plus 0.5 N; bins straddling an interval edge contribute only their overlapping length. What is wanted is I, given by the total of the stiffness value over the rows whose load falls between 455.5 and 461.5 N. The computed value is 710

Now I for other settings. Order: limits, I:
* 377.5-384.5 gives 425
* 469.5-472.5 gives 321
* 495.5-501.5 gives 652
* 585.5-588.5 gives 341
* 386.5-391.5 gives 312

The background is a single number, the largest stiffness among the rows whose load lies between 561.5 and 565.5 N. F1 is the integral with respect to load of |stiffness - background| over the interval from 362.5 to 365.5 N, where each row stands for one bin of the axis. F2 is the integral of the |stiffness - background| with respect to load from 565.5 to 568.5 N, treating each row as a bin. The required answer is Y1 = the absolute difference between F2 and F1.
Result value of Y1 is 34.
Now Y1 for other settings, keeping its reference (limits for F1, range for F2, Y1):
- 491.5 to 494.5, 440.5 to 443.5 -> 25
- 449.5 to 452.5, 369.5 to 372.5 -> 35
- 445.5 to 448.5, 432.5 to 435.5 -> 73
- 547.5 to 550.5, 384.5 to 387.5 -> 145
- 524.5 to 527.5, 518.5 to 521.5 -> 1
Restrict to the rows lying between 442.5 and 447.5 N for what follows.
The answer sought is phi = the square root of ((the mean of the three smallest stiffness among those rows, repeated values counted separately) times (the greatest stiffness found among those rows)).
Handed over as 129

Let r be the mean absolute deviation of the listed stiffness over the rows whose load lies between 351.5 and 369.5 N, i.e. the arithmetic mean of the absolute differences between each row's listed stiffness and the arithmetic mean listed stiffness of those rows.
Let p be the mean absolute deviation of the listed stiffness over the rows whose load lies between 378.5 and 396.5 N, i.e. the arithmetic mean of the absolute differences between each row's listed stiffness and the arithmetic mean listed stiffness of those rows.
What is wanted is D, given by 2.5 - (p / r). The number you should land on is 1.5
